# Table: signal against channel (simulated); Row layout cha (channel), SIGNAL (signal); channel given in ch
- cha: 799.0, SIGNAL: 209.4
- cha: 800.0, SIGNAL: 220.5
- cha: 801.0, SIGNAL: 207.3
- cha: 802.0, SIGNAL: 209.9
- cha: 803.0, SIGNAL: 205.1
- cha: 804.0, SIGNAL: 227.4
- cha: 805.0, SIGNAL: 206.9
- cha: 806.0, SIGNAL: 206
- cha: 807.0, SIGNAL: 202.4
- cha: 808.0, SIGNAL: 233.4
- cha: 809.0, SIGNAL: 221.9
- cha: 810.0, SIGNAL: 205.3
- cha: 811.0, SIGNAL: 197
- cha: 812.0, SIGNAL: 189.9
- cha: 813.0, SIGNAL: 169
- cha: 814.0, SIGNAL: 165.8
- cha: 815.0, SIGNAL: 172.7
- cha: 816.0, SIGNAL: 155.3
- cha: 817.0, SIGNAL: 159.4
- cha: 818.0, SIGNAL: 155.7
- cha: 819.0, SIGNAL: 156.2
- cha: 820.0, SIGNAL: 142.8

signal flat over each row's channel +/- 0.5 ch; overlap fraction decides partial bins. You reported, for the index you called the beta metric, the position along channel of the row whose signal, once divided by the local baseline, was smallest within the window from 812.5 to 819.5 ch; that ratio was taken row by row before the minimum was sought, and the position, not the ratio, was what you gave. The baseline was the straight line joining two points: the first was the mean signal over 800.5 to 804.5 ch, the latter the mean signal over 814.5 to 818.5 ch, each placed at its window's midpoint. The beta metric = 816.0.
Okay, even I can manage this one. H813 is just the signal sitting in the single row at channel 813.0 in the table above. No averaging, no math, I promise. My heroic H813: 169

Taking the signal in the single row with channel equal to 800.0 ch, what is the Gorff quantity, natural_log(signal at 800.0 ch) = 5.40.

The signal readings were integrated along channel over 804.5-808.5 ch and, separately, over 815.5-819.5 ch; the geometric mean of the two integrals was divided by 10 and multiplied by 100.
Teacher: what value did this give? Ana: 7292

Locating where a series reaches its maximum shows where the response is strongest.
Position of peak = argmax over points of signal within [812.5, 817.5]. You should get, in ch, 815.0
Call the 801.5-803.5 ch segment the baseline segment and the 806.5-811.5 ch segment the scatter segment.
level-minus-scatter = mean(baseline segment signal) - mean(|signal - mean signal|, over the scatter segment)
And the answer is 195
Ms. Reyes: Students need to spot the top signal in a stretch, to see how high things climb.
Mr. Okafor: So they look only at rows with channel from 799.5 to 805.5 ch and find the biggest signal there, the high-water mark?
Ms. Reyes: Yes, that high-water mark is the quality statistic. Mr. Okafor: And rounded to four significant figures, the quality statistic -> 227.4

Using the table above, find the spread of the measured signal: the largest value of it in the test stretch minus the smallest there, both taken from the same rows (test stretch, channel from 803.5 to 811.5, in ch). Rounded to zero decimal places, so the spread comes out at 36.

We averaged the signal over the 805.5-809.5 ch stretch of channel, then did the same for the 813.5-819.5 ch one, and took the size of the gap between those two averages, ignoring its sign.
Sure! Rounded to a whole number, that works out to 55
